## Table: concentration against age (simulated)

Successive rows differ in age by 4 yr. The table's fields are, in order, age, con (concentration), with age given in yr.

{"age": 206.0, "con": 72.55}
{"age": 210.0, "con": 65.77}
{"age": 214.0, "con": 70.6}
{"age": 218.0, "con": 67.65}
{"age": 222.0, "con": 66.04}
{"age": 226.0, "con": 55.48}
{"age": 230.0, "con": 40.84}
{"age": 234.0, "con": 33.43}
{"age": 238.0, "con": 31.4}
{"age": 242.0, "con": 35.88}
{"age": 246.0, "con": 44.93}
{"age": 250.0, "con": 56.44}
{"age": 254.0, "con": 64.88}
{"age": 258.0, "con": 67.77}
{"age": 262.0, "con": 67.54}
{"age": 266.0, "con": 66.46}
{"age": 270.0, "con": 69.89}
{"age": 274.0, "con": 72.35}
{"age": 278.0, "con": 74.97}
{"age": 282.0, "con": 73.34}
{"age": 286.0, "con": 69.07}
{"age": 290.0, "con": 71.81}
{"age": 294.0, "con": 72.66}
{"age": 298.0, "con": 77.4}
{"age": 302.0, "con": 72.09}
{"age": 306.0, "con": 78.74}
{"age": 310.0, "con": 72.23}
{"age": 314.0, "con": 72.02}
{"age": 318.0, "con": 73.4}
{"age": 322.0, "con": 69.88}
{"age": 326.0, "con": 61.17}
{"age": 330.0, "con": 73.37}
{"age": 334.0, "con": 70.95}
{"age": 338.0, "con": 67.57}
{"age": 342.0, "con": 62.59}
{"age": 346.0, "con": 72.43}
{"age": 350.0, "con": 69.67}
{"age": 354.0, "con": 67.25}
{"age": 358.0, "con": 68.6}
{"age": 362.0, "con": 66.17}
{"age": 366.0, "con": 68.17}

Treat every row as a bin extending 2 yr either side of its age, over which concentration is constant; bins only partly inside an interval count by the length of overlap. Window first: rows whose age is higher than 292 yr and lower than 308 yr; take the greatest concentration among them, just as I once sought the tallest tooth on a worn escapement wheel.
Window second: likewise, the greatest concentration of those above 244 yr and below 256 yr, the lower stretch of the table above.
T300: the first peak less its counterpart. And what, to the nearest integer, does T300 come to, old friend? 14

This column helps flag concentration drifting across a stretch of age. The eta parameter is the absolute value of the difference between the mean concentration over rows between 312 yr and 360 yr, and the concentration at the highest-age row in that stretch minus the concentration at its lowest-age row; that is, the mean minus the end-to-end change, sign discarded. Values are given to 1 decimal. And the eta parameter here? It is 72.5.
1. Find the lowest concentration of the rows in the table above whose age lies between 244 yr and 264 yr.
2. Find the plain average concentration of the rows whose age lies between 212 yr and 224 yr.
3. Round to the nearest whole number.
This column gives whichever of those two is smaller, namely 45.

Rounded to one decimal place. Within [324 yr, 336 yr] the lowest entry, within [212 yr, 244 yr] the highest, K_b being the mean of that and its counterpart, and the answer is 65.9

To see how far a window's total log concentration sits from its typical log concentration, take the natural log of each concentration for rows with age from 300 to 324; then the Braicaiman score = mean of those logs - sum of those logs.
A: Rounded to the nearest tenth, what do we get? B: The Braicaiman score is -21.5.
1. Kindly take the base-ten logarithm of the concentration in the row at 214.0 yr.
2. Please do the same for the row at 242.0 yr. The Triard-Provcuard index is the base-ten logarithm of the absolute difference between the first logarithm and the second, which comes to -0.53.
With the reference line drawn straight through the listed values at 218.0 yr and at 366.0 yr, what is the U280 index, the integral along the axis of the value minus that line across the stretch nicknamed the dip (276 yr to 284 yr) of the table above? 50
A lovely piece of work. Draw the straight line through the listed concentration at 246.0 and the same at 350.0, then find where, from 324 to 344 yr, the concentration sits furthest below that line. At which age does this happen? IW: 342.0 yr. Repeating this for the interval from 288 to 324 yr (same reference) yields 322.0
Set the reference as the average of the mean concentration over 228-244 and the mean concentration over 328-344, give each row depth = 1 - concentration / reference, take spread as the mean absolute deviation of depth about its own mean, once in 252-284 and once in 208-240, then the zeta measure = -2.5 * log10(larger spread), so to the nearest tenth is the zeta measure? 1.4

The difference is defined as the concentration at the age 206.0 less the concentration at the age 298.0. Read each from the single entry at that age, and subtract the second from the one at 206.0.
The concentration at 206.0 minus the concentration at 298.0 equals -5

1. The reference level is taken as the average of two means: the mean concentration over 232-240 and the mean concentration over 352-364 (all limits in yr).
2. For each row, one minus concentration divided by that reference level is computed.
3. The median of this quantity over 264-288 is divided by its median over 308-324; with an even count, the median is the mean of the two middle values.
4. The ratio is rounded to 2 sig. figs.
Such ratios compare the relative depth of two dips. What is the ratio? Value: 0.95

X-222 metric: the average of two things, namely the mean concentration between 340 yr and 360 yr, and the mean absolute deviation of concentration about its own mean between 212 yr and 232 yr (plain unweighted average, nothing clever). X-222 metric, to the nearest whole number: 39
